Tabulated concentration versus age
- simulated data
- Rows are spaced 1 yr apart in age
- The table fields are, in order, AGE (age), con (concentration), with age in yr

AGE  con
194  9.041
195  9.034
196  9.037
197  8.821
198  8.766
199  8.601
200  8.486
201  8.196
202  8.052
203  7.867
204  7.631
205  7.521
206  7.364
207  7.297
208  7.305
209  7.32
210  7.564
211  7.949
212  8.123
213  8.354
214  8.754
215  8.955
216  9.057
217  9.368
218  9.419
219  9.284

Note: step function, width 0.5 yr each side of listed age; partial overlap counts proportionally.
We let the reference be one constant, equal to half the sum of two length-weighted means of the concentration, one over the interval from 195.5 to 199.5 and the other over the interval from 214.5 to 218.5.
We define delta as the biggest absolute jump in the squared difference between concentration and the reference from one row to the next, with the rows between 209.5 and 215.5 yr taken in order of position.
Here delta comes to 1.0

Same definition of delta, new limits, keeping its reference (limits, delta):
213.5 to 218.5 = 0.1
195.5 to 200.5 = 0.1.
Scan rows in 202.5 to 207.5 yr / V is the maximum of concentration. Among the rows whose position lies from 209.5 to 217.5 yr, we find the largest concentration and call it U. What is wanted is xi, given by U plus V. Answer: 17.2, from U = 9.368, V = 7.867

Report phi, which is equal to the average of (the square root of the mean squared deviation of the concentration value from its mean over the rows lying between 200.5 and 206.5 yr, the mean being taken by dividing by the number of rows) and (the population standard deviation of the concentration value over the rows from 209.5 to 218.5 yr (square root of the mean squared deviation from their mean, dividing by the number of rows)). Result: 0.45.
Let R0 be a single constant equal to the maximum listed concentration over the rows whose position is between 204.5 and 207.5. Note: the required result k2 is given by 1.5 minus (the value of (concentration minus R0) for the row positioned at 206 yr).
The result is 1.7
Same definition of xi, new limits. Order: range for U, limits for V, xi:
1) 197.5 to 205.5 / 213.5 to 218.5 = 18.2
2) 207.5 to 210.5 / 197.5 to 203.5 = 16.3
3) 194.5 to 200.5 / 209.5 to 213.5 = 17.4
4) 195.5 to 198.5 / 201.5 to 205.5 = 17.1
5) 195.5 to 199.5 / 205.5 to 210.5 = 16.6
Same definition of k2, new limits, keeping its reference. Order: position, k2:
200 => 0.5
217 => -0.3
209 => 1.7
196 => 0.0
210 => 1.5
